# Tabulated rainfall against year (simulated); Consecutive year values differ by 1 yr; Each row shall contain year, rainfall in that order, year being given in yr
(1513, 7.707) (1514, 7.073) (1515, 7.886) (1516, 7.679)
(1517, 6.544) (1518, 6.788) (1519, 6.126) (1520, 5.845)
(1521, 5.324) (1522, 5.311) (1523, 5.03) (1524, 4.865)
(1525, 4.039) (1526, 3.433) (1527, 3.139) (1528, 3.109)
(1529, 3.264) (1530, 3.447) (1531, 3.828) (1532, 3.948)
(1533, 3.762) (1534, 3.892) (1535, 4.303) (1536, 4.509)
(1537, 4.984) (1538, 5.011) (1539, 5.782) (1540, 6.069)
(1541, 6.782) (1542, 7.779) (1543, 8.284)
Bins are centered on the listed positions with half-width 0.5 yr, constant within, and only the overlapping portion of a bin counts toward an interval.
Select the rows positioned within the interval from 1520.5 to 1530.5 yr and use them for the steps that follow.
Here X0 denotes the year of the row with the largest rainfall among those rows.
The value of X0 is 1521 yr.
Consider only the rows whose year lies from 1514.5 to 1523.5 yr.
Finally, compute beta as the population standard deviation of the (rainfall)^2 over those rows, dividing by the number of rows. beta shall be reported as 13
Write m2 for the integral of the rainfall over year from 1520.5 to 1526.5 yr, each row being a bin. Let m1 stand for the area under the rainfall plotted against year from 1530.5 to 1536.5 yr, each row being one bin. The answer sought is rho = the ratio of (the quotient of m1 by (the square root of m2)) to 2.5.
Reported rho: 1.83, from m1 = 24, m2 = 28.0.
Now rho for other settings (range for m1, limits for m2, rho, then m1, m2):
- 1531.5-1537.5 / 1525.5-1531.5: 2.26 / 25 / 20.2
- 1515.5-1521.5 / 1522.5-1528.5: 3.15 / 38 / 23.6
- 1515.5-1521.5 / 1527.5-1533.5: 3.32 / 38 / 21.4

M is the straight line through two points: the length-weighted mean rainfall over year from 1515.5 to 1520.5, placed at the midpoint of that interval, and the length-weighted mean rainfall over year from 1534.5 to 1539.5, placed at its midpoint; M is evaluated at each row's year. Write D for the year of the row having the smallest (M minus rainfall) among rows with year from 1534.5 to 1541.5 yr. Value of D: 1541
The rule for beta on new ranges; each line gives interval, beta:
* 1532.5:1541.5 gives 10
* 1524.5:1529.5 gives 2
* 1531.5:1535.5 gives 2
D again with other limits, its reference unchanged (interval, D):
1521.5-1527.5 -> 1522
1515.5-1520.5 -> 1516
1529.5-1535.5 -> 1535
